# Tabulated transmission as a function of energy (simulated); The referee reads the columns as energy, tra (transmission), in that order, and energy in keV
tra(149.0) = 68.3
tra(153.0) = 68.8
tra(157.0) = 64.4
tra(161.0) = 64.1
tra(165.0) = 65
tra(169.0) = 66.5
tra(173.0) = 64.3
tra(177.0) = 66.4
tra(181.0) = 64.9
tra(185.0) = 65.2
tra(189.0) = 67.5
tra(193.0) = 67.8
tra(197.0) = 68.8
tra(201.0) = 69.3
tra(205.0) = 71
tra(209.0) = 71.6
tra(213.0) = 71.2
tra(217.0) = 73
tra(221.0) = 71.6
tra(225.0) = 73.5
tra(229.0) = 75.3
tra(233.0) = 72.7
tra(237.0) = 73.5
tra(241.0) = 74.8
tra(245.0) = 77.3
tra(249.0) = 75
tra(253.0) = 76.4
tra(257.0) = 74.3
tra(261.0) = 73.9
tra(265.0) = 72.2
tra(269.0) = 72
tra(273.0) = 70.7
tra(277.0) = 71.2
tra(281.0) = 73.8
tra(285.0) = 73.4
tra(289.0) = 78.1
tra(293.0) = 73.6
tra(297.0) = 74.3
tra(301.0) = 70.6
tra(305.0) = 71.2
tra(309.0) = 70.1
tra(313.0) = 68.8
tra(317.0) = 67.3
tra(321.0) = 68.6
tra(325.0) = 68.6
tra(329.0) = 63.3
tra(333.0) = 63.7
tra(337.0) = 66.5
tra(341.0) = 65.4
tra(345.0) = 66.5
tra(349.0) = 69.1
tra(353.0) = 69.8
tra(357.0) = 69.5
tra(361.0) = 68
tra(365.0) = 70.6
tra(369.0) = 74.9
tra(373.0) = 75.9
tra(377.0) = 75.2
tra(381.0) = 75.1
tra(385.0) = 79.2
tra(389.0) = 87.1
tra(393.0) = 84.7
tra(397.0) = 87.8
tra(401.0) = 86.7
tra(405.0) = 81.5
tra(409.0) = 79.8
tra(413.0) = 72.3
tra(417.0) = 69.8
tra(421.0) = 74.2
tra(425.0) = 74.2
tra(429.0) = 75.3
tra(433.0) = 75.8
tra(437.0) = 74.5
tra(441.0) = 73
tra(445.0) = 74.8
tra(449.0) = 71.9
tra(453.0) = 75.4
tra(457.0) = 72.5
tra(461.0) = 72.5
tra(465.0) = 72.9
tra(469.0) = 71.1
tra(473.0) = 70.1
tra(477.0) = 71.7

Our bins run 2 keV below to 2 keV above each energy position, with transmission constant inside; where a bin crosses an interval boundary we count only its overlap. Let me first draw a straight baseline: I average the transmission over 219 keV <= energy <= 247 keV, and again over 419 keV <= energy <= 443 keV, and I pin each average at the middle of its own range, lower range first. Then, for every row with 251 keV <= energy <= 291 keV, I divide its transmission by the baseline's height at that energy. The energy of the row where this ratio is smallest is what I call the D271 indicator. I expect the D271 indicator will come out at 273.0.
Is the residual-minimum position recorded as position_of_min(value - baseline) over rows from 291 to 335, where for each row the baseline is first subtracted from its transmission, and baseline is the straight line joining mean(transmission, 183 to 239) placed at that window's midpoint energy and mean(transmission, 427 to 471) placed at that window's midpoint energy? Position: 329.0 keV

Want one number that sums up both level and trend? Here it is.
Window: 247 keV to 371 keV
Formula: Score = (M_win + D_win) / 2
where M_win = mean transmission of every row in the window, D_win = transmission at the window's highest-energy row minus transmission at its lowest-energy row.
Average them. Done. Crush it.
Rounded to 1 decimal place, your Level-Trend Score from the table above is 35.3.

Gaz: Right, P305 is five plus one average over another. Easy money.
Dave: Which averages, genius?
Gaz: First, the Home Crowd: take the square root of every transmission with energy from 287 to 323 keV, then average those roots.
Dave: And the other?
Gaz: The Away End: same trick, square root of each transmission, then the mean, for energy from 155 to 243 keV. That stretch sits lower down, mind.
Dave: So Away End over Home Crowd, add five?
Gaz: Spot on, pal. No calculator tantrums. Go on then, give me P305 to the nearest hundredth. 5.98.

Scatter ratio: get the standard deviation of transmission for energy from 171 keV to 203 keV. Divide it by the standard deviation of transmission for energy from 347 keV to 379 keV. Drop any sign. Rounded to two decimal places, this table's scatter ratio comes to 0.59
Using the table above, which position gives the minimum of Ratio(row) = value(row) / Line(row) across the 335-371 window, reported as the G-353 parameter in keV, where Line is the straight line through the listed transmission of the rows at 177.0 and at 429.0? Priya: 341.0 keV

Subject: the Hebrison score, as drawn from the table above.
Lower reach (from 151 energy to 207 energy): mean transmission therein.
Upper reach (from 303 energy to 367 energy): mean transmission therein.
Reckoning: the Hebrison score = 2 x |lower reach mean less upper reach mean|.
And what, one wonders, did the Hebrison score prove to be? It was 2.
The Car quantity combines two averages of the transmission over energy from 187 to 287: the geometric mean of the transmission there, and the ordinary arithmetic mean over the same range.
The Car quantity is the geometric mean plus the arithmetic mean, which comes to 145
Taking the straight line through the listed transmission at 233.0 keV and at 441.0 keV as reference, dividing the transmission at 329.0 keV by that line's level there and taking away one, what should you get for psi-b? -0.13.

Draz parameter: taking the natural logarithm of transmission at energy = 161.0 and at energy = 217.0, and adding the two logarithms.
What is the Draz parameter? 8.45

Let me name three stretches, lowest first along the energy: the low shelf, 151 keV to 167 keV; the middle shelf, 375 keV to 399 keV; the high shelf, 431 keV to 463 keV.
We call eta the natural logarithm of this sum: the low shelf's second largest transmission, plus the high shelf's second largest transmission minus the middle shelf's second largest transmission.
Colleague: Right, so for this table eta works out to 3.98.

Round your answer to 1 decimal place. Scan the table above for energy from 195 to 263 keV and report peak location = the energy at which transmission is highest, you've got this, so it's 245.0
